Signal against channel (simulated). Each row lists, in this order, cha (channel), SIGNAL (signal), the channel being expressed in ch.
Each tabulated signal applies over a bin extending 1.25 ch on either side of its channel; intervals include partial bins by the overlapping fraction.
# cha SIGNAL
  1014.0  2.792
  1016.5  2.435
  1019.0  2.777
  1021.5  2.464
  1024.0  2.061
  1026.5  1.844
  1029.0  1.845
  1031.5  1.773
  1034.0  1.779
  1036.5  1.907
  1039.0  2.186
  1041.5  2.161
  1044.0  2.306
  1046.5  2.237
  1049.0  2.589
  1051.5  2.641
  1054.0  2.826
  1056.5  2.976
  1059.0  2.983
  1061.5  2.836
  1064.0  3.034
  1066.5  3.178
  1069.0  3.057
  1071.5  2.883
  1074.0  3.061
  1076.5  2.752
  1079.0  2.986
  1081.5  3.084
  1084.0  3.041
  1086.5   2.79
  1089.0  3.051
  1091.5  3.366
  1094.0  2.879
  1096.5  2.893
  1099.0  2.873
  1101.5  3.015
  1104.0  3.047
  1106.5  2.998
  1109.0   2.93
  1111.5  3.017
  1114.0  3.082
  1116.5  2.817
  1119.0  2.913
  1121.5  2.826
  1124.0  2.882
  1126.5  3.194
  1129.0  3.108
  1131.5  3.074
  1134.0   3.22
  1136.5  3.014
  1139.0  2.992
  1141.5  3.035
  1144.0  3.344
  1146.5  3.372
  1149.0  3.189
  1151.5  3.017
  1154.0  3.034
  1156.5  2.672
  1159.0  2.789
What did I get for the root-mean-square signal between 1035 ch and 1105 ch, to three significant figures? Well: 2.83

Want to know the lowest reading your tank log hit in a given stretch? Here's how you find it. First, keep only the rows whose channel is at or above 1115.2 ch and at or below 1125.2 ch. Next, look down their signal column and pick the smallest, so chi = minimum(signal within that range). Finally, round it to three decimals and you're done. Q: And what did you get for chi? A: 2.817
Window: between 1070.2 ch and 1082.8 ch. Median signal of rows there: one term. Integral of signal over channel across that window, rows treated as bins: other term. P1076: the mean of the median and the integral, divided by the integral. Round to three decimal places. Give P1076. 0.540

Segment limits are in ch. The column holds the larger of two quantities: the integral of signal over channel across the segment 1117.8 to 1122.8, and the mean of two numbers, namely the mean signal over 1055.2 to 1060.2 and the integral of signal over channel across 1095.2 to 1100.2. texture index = 14.3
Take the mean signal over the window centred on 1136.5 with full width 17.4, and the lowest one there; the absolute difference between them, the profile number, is 0.12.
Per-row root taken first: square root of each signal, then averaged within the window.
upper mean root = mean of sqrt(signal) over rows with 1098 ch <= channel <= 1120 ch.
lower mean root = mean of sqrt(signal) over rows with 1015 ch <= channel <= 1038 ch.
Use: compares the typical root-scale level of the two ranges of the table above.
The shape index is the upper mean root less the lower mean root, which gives 0.28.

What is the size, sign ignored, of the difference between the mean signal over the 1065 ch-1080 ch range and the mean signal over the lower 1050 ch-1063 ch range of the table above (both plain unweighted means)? 0.1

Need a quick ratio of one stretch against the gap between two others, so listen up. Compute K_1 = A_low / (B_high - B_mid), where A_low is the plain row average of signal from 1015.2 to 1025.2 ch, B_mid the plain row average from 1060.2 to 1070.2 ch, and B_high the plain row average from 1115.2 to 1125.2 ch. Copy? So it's -15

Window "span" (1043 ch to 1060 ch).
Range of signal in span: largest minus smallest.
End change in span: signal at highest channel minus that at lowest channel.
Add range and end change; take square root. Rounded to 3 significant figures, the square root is 1.19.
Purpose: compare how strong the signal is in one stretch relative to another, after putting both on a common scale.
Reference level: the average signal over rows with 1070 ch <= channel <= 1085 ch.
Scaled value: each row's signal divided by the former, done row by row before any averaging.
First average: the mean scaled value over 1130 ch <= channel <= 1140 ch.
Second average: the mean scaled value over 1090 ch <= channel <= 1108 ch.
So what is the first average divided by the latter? 1.02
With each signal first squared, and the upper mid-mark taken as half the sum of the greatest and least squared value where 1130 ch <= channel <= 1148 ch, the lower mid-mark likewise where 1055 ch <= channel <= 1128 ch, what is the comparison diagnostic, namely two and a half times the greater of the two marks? 25.4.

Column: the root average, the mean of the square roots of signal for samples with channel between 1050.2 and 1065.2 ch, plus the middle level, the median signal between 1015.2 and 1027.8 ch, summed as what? 4.1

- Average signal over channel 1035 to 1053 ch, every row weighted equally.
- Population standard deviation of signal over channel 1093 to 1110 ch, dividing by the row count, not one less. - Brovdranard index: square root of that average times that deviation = 0.39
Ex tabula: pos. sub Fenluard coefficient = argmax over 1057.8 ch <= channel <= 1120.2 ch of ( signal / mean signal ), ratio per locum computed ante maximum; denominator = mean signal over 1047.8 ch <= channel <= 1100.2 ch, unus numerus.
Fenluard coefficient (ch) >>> 1091.5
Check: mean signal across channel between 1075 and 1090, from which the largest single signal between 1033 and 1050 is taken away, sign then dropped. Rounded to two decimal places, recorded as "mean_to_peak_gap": 0.36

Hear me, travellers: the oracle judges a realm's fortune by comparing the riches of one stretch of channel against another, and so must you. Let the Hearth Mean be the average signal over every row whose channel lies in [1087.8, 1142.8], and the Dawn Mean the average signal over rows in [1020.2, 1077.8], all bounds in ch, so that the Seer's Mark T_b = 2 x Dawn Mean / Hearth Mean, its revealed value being 1.66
